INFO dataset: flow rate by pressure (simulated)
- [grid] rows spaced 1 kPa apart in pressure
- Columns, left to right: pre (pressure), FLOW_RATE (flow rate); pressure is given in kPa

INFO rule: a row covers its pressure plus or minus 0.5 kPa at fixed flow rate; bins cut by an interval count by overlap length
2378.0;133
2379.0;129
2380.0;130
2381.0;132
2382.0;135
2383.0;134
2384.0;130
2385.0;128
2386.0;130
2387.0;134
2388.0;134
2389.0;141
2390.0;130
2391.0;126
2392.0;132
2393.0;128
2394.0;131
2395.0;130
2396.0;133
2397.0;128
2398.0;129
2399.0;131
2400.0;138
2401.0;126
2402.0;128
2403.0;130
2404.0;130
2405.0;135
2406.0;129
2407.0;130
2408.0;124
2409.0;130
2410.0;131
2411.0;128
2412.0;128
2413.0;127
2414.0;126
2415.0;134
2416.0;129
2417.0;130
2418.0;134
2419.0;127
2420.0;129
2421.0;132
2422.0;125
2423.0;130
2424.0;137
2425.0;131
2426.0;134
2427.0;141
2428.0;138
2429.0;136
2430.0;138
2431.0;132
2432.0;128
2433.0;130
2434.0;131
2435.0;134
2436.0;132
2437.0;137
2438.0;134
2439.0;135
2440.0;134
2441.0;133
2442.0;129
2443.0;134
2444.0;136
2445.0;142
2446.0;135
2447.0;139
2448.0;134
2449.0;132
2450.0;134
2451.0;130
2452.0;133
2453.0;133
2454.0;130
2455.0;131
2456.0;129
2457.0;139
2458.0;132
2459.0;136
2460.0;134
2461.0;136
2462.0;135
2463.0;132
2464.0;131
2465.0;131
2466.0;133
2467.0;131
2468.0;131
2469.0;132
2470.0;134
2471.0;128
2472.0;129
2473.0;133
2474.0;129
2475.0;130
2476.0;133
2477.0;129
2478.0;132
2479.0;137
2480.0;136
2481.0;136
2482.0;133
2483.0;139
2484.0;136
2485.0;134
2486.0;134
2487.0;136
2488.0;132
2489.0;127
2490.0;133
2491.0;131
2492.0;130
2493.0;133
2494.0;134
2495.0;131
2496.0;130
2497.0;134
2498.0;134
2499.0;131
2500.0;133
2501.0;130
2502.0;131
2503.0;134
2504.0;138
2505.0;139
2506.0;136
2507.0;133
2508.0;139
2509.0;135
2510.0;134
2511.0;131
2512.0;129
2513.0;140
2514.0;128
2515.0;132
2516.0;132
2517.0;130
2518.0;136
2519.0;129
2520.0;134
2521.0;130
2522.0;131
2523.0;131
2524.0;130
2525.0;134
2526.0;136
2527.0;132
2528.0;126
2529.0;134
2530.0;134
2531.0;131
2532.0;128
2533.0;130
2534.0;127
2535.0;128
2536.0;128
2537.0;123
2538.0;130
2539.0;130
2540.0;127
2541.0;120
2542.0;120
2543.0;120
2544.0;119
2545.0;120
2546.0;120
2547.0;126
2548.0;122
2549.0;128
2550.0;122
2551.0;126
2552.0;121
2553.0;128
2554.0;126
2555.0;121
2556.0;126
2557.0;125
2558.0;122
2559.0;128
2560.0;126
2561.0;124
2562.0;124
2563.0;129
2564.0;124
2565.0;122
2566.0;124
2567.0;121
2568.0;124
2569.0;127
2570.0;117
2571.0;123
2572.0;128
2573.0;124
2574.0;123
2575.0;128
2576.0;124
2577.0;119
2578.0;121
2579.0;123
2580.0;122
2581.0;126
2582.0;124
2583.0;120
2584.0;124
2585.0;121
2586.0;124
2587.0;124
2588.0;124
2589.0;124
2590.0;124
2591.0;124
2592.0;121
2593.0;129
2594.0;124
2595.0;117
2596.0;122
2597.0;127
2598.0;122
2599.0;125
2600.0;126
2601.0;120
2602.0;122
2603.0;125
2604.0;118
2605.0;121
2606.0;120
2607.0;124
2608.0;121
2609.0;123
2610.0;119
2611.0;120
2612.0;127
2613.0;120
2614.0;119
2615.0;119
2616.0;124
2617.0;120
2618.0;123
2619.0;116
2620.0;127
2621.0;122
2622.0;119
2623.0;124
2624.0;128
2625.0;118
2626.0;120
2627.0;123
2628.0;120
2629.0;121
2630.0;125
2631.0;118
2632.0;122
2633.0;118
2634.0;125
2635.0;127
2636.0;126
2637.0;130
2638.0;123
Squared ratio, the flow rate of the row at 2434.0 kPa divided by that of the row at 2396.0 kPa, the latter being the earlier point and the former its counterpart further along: 0.97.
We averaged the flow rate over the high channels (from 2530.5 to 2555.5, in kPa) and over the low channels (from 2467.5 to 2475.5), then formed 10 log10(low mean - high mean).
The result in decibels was 7.7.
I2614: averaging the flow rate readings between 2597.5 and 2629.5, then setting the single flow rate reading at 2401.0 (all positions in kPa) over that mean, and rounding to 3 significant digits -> 1.03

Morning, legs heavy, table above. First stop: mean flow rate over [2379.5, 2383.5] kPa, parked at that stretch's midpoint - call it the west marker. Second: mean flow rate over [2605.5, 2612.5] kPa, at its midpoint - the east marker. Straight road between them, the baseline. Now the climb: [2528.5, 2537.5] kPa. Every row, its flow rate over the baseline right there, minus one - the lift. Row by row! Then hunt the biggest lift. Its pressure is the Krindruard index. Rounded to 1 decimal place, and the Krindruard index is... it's 2530.0 kPa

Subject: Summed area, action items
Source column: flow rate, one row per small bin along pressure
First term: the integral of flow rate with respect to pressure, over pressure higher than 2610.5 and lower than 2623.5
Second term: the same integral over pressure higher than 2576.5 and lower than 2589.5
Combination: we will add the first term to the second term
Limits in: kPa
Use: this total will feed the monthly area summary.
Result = 3176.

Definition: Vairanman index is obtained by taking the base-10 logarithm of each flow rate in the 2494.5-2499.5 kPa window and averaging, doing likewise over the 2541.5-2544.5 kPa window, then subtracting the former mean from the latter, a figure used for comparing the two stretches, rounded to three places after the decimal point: -0.043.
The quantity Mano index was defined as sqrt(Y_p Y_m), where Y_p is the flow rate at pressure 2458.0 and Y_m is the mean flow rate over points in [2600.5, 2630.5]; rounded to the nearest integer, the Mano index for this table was 127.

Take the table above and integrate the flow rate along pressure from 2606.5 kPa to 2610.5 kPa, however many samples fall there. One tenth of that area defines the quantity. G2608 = 49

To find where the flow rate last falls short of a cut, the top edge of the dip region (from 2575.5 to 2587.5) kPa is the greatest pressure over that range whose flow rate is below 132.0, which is 2587.0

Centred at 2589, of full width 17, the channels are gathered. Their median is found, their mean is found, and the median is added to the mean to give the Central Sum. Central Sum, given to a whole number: 247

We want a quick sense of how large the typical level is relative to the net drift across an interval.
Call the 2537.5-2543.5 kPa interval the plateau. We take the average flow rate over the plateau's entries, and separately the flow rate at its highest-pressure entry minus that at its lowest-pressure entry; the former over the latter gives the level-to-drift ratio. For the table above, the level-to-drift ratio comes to -12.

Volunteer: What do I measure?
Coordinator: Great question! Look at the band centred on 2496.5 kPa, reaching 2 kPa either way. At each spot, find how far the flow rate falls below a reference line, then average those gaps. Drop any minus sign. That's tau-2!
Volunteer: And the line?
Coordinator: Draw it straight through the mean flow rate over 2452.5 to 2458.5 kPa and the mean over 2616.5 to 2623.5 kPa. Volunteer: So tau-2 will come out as 2.6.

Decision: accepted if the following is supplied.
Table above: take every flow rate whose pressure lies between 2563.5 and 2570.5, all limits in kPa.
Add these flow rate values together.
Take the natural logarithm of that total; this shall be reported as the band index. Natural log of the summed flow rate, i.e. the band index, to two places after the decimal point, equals 6.76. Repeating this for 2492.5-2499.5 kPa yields 6.83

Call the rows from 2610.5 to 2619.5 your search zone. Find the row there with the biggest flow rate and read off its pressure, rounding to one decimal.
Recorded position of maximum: 2612.0 kPa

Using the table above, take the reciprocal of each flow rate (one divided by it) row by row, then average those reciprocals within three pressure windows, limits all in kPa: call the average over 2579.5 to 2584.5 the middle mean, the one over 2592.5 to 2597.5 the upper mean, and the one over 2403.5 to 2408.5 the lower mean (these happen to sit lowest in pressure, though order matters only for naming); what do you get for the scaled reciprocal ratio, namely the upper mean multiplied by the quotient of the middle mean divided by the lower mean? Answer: 0.0085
